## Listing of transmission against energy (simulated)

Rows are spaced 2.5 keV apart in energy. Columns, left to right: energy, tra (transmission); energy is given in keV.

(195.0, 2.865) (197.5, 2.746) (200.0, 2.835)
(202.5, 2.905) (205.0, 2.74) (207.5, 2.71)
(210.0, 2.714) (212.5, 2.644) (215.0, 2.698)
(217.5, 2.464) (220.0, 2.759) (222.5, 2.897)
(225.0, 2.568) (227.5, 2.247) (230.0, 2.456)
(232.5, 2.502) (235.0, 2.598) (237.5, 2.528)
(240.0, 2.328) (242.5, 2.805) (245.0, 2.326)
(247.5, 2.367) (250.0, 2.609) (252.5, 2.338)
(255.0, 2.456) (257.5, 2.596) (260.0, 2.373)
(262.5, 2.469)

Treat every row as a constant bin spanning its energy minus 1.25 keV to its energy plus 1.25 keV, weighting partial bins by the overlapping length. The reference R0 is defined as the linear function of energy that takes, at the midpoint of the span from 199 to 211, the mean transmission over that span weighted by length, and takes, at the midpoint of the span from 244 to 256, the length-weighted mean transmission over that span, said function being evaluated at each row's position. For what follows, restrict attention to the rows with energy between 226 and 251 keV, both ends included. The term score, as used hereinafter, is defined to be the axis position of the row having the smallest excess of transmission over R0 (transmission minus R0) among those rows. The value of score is 227.5 keV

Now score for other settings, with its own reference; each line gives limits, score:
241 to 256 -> 245.0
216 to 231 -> 227.5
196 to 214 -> 197.5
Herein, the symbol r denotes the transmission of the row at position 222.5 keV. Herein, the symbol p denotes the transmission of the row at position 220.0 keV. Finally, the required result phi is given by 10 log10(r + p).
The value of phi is 7.53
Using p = 2.759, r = 2.897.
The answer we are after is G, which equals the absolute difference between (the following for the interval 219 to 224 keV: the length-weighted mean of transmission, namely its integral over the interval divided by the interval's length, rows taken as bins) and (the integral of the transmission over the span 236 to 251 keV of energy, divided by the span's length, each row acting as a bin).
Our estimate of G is 0.32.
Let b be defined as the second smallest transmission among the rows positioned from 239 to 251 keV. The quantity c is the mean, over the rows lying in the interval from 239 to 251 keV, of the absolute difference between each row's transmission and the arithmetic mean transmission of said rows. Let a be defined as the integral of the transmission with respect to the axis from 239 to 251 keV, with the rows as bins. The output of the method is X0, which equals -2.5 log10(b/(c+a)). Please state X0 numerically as 2.78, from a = 30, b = 2.328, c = 0.18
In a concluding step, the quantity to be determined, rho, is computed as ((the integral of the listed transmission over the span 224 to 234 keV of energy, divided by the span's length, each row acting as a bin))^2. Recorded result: 6.0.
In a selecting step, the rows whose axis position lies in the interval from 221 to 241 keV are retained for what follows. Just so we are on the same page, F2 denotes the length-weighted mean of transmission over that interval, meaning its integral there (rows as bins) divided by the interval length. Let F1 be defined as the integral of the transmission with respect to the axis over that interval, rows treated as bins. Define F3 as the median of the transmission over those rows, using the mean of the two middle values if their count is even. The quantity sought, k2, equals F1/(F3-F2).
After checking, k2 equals -8564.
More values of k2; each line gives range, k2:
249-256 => -2451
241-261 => -723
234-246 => 3472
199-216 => -1338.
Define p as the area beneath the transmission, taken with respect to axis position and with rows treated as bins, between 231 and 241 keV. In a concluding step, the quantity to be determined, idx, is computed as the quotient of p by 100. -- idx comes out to 0.249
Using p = 24.9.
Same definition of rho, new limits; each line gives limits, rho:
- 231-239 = 6.4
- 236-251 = 6.2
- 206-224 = 7.3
